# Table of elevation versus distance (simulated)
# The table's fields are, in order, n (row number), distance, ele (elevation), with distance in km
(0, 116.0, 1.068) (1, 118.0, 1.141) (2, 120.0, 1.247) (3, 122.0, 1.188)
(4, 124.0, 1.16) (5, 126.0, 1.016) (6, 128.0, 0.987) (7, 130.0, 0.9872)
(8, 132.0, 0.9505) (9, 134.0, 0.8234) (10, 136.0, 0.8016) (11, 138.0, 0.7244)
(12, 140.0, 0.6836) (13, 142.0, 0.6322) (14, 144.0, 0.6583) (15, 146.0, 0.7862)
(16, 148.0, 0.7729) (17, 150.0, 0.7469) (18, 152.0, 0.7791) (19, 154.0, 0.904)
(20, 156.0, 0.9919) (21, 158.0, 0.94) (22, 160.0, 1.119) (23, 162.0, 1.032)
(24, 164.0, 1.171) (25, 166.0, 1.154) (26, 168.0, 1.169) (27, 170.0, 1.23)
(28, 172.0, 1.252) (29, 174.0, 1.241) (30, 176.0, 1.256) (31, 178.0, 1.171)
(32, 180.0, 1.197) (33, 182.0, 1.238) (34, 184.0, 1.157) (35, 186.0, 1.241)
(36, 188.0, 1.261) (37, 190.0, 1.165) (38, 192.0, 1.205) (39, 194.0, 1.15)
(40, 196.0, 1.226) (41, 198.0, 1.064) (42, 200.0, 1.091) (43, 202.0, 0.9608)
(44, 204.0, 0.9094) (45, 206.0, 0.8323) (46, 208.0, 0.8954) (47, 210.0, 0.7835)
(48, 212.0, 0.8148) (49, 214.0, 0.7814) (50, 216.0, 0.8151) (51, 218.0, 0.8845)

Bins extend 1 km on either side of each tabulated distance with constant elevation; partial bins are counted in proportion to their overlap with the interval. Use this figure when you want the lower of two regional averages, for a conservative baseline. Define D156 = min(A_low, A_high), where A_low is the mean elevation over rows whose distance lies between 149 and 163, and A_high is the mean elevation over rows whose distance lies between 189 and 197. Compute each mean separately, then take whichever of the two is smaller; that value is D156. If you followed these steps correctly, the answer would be 0.93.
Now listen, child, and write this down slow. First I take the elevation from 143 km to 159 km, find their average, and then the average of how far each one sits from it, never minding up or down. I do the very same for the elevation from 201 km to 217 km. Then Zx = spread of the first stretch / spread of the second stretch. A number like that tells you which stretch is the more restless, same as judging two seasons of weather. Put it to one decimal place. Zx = 1.7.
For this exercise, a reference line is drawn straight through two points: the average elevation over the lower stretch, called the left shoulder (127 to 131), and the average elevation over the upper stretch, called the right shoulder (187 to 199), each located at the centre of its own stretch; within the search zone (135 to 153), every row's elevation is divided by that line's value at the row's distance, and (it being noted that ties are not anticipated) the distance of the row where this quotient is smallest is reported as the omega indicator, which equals 142.0 km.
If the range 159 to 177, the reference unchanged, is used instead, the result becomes 162.0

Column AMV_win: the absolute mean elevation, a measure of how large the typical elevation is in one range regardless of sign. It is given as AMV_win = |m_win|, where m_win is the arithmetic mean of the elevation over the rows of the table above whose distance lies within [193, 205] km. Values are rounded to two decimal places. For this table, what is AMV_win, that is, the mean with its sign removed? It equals 1.07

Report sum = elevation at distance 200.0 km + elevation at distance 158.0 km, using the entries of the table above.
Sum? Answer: 2.03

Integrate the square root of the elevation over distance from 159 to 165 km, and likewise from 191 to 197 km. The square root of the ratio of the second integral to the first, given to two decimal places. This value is 1.02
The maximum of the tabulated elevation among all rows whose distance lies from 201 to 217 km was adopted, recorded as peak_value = 0.9608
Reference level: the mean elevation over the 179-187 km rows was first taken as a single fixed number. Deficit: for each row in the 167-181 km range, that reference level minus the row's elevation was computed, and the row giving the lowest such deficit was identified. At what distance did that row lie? 176.0 km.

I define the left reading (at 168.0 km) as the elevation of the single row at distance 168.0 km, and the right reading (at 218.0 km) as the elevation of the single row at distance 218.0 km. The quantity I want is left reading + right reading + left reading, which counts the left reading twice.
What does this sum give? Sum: 3.2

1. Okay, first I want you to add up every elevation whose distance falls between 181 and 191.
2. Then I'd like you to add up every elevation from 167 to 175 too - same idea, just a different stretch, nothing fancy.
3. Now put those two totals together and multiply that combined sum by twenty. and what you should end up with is 219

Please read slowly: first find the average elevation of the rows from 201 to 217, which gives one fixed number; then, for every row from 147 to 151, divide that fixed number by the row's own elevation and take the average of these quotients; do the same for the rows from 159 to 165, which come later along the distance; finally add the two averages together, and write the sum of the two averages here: 1.89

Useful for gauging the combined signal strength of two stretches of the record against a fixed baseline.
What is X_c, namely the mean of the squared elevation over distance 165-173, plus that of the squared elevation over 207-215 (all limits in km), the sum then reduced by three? -0.88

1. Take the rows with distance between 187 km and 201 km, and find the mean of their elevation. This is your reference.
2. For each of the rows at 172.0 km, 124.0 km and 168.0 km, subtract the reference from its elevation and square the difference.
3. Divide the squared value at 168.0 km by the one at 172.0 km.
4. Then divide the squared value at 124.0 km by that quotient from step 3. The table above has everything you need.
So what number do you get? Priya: 0.03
